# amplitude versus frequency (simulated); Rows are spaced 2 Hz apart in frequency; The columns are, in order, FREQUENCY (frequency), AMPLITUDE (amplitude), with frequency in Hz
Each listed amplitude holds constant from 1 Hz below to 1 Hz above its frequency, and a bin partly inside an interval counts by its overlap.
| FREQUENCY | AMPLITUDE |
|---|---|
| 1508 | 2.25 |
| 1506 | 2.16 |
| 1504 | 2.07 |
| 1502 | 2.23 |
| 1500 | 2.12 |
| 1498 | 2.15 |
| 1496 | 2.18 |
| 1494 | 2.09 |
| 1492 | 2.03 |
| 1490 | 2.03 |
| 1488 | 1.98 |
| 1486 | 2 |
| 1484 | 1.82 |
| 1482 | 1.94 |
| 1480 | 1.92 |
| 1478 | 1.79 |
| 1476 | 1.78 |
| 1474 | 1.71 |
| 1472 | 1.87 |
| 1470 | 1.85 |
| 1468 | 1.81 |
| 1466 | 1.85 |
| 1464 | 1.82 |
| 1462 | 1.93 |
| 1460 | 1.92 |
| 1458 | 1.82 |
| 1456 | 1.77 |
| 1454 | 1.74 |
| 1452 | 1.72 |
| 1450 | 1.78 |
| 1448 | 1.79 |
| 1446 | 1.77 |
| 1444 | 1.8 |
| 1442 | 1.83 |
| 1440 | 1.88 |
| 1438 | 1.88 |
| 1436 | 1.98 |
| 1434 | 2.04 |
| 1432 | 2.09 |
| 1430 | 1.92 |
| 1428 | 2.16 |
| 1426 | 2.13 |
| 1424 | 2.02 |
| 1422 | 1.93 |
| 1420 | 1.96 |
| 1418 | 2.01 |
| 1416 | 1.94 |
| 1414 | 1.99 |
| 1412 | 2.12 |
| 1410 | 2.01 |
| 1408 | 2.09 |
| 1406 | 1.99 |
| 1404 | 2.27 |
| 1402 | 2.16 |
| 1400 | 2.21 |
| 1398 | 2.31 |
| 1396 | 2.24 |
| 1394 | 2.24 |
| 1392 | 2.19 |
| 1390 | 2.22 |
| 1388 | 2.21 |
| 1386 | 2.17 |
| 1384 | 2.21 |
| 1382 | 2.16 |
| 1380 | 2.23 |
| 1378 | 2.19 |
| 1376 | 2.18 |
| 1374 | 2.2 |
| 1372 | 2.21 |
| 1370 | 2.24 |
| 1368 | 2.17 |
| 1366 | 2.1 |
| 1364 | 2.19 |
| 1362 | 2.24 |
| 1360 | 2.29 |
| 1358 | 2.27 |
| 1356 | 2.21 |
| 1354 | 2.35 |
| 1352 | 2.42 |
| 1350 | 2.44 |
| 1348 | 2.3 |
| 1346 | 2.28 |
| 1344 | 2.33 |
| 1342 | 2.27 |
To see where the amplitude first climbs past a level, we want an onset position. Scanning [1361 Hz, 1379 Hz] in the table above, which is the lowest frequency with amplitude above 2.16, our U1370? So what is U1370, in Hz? 1362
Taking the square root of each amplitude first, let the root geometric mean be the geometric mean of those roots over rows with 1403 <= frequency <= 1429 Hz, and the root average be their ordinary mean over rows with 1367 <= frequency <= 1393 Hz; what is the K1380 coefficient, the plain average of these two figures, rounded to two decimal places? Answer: 1.46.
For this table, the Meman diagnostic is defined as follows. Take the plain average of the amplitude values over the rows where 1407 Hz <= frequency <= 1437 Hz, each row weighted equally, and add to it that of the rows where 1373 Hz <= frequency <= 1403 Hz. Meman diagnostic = 4.23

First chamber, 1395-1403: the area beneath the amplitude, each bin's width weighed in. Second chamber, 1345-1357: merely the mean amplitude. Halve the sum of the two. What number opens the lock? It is 10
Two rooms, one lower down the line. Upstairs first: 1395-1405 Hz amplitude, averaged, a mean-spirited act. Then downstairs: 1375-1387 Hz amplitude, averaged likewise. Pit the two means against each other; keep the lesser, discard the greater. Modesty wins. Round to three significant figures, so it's 2.19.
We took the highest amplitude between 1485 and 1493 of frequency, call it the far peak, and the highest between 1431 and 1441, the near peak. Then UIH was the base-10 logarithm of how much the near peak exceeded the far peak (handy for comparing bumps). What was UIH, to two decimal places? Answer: -1.22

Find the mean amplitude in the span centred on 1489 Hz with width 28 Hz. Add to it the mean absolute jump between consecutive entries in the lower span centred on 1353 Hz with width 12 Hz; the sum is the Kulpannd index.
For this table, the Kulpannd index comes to 2.09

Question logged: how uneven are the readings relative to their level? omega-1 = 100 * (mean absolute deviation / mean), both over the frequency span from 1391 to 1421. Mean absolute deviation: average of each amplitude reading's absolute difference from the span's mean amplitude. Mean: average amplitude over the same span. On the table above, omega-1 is 5.2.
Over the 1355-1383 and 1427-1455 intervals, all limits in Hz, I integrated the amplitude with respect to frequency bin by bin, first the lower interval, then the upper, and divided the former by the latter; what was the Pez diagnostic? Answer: 1.17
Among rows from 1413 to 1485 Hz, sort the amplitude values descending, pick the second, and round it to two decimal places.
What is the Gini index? 2.13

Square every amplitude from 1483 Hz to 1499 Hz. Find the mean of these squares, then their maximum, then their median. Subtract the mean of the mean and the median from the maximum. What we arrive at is 0.62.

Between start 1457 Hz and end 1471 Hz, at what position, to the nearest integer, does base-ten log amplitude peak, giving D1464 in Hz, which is 1462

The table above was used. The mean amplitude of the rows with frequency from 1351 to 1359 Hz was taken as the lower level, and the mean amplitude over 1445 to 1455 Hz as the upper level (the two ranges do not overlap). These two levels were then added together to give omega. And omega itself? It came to 4.07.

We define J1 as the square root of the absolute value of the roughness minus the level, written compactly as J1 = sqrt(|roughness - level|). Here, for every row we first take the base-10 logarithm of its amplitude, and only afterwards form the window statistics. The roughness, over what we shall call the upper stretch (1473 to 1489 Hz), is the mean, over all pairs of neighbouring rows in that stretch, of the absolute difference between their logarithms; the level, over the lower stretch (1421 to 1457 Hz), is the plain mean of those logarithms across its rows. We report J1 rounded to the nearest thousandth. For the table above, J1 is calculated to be 0.510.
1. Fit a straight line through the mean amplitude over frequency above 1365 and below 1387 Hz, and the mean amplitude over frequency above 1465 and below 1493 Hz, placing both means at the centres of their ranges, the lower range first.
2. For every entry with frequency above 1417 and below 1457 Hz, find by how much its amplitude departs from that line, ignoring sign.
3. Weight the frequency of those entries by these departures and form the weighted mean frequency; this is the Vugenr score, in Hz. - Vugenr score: 1441.5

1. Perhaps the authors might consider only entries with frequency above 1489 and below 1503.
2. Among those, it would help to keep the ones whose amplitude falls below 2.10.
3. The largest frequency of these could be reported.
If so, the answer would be 1494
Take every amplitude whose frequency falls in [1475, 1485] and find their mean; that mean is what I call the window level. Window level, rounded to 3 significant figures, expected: 1.85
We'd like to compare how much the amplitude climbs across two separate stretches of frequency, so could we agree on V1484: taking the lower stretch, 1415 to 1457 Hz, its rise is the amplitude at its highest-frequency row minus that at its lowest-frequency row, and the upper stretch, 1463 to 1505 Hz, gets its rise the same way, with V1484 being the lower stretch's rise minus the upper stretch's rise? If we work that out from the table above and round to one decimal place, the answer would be -0.4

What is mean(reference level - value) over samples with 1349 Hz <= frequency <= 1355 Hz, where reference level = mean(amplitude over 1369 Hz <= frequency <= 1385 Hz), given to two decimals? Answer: -0.20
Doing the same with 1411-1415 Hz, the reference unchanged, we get 0.15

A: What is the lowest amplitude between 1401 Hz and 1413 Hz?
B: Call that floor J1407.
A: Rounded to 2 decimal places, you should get 1.99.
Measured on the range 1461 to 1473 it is 1.81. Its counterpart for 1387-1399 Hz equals 2.19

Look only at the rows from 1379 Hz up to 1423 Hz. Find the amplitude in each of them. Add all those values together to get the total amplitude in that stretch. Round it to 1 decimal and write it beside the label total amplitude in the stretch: 46.9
